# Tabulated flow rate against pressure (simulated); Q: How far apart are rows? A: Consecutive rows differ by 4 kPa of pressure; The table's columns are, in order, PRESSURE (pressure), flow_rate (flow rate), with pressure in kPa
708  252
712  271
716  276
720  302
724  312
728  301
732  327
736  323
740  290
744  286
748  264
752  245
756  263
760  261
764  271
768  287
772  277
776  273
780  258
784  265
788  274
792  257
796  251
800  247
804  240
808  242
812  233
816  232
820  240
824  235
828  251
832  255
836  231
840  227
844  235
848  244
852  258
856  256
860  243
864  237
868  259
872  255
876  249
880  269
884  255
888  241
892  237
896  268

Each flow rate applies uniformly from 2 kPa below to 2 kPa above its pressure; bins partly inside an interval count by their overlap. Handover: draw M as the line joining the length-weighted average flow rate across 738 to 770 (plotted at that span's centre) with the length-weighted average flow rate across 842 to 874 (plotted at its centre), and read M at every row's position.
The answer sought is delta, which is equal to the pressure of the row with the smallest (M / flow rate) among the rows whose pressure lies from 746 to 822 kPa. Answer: 768 kPa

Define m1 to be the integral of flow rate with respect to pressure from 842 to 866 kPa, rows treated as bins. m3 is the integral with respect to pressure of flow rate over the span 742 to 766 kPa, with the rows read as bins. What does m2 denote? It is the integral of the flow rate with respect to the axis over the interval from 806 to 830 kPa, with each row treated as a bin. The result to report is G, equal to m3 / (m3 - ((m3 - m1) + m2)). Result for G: 40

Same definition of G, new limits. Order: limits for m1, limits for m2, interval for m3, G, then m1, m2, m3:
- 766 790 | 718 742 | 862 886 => -7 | 6536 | 7420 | 6096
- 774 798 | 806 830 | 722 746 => 13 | 6312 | 5732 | 7356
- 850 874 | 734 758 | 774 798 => -10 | 6032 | 6684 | 6312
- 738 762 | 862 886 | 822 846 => 17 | 6436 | 6096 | 5736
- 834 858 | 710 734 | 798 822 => -4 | 5804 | 7156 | 5736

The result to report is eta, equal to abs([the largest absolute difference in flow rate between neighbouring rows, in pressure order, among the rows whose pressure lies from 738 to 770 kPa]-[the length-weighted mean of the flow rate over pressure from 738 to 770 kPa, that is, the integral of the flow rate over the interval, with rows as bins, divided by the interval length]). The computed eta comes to 249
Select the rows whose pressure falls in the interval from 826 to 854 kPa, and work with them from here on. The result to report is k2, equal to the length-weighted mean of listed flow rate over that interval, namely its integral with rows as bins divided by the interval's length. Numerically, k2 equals 243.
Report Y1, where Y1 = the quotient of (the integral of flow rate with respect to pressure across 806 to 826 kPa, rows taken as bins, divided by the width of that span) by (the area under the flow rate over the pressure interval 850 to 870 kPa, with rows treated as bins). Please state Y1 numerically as 0.047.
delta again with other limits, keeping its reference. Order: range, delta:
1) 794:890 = 880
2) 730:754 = 732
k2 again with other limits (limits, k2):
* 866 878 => 254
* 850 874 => 251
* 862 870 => 248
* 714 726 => 297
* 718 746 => 306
